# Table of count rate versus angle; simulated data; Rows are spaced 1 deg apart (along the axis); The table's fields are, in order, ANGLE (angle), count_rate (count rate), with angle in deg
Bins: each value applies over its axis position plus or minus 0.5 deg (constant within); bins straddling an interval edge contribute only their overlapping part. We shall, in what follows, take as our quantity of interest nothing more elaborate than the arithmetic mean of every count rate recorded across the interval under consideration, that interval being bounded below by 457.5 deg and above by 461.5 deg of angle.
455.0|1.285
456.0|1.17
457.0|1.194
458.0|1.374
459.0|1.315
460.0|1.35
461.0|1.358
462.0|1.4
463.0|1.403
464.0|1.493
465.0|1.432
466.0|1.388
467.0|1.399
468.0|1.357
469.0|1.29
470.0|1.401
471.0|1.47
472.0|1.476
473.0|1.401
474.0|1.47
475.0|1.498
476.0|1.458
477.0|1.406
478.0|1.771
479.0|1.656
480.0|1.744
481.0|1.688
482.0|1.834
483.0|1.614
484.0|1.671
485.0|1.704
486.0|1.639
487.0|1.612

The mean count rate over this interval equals 1.35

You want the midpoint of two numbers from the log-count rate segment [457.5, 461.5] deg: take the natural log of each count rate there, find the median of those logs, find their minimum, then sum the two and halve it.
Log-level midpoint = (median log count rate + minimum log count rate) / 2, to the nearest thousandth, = 0.288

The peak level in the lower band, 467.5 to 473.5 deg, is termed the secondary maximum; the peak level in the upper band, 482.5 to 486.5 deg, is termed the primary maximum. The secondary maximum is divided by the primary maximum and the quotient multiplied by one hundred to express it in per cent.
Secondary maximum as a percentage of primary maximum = 87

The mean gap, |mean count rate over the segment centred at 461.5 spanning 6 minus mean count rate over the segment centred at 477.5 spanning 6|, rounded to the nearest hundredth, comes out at 0.20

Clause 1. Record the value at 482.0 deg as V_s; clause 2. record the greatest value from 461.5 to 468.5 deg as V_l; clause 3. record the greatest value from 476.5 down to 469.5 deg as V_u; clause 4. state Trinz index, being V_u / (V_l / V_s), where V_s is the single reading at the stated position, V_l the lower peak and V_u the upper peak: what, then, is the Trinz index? 1.8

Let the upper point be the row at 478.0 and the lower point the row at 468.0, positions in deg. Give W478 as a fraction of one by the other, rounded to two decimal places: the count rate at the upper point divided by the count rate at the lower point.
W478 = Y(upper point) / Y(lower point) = 1.31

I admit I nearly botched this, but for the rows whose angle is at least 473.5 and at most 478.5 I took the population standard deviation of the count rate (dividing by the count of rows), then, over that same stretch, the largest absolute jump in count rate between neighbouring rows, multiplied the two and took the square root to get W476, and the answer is 0.22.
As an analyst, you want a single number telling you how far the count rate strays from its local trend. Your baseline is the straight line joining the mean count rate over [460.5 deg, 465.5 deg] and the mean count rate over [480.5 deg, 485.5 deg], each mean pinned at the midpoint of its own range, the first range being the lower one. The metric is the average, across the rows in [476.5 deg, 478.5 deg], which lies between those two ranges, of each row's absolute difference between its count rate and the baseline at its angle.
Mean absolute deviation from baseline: 0.175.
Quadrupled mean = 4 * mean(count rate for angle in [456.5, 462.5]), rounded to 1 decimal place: 5.3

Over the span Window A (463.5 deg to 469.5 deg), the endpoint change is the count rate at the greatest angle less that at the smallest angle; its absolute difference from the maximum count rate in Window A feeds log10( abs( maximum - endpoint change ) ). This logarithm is 0.23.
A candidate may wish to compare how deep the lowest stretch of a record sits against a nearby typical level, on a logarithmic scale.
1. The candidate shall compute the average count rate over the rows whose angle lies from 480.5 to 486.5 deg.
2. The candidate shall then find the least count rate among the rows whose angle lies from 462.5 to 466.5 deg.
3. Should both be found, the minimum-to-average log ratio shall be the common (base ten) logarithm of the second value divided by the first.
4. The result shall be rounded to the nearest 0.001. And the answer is -0.086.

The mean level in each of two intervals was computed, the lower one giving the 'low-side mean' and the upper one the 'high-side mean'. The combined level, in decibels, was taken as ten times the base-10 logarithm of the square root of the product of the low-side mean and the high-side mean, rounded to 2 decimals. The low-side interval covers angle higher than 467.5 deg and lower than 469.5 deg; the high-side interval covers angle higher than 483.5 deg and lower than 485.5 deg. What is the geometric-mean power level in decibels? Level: 1.74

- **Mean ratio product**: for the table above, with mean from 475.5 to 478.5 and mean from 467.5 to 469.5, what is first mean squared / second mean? 1.8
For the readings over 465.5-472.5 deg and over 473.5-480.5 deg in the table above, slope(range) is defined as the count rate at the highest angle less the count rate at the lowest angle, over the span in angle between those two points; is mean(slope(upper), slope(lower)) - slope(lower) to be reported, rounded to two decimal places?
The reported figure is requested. 0.02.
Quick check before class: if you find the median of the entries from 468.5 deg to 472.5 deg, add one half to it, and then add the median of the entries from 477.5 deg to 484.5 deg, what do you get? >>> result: 3.62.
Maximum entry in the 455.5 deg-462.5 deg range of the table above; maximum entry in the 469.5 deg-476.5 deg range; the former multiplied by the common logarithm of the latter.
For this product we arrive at 0.25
